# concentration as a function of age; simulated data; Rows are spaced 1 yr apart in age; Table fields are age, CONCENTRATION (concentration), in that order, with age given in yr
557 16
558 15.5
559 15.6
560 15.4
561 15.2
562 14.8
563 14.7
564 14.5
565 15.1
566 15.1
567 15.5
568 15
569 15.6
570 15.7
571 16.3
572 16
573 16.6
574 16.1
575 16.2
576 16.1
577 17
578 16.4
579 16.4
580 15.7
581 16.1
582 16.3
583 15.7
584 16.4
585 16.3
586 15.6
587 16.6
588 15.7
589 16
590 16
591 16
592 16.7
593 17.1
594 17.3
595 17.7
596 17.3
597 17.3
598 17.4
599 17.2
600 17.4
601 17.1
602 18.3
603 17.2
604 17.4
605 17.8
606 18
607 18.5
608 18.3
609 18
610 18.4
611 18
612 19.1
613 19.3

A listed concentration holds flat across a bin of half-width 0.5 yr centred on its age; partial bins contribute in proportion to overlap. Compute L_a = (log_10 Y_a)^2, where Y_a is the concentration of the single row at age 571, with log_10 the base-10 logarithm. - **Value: 1.47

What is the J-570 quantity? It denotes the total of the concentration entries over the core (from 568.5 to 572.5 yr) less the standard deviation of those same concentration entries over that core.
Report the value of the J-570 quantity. 63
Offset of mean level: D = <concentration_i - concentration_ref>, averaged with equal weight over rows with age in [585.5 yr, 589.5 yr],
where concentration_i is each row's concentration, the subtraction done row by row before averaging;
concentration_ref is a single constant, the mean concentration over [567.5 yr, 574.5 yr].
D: 0.1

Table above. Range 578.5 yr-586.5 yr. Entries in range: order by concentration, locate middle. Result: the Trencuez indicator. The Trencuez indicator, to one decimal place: 16.2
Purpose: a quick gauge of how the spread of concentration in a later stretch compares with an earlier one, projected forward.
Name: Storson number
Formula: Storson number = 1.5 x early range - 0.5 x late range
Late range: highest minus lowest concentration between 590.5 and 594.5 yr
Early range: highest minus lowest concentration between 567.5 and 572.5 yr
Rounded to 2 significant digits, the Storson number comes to 1.3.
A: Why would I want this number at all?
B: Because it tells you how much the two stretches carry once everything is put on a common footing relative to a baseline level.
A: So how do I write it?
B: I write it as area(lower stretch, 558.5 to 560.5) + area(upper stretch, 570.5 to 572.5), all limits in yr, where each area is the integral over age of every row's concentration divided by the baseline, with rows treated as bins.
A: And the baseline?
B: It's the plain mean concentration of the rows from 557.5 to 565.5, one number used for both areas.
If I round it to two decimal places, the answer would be 4.19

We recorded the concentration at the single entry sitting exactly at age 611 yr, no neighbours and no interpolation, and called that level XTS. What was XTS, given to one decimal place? 18.0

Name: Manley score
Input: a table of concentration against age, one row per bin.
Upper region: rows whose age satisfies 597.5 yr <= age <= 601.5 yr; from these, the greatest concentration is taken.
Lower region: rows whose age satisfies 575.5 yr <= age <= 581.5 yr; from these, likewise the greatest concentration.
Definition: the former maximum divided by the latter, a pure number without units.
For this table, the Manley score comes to 1.02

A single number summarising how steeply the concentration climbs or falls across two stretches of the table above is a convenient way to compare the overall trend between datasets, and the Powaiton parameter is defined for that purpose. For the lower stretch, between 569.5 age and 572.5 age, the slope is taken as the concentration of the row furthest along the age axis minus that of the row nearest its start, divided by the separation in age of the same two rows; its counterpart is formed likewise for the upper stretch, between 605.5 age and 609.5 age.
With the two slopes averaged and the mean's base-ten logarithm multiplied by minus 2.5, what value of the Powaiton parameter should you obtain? 2.8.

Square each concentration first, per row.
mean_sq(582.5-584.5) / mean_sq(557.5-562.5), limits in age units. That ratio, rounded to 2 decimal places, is 1.10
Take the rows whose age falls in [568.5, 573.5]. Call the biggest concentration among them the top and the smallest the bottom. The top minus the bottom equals 1.0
